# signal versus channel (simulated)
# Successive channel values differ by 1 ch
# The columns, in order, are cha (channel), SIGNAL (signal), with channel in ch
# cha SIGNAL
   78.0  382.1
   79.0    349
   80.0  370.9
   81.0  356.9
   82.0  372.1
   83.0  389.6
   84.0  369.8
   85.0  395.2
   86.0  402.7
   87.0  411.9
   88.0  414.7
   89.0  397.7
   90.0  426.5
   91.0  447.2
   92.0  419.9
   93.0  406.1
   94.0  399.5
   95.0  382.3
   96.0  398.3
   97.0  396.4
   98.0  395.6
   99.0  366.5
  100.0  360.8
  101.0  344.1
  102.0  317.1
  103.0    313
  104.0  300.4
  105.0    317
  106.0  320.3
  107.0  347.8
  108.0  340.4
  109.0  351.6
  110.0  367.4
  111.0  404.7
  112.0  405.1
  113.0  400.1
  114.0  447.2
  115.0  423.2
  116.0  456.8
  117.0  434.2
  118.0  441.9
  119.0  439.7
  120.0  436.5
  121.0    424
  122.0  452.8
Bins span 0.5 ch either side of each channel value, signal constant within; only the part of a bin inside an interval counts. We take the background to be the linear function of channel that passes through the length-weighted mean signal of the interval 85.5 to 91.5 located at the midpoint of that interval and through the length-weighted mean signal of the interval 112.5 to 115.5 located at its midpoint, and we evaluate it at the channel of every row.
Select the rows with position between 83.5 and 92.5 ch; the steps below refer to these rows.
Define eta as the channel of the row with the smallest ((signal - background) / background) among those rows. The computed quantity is 84.0 ch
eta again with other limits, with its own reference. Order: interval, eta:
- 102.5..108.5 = 104.0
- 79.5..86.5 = 81.0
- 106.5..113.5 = 108.0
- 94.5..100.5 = 100.0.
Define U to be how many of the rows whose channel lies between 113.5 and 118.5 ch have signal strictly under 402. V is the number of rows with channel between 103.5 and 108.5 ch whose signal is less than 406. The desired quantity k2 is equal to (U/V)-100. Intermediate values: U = 0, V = 5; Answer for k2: -100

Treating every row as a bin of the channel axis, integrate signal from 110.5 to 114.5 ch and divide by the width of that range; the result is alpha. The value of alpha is 414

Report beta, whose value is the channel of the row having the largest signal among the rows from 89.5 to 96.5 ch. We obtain 91.0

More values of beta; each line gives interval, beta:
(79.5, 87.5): 87.0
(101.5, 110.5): 110.0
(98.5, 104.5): 99.0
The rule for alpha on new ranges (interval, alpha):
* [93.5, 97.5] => 394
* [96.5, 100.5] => 380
